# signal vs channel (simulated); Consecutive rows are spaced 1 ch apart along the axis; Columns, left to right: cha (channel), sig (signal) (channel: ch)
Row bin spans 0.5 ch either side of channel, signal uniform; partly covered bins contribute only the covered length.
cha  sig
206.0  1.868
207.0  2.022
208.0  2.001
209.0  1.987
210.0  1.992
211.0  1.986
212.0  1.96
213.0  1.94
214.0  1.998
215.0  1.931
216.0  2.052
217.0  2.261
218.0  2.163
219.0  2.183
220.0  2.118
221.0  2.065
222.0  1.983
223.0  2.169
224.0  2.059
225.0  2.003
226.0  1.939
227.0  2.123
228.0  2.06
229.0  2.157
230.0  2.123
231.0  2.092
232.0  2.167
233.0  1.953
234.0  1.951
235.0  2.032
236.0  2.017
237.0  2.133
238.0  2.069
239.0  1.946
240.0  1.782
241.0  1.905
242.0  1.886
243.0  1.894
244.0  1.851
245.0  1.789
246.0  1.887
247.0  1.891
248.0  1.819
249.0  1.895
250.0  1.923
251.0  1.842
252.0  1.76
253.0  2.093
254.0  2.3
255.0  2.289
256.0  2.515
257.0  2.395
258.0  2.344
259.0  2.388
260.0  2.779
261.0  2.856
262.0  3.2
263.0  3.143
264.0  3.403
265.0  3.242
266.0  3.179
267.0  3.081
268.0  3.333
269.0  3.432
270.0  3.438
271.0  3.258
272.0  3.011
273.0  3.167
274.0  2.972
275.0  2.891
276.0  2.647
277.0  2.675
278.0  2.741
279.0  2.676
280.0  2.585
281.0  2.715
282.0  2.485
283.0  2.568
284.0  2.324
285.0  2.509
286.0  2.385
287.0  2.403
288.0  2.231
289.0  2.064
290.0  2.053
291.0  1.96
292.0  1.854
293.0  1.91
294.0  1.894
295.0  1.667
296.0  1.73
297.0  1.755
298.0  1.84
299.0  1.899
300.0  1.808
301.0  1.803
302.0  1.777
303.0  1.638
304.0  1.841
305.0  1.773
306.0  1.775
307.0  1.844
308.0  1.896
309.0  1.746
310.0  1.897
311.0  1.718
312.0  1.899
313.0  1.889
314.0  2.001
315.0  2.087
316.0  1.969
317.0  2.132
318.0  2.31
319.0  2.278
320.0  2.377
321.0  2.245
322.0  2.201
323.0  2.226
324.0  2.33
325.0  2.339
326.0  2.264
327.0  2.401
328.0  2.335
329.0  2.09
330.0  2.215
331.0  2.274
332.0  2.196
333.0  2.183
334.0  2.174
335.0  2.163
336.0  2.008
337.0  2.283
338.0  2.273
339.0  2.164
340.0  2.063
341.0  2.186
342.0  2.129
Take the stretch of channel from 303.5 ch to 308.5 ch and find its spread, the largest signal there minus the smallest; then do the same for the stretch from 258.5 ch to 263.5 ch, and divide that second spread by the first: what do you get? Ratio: 6.6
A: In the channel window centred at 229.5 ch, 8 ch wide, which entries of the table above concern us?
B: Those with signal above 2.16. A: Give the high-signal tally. 1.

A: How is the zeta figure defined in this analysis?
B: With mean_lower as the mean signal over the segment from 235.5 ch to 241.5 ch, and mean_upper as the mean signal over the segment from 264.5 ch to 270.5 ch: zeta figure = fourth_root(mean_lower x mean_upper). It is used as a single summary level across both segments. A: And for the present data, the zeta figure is 1.60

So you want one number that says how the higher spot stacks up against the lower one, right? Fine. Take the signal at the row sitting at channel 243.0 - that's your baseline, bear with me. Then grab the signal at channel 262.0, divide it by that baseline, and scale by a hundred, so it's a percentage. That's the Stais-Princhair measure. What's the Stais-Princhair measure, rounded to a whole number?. 169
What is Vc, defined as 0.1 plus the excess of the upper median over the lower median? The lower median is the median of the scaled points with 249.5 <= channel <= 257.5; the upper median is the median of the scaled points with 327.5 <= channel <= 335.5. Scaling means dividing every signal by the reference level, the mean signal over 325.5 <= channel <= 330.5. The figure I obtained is 0.10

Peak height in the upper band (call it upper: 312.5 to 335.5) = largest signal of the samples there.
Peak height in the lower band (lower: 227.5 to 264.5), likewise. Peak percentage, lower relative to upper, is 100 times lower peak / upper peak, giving 142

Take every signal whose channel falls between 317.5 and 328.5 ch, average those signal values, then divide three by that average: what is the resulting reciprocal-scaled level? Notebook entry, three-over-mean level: 1.30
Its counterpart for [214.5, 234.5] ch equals 1.44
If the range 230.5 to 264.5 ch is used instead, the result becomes 1.37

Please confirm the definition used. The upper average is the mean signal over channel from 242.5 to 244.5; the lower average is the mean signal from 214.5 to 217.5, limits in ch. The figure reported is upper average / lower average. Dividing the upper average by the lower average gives 0.90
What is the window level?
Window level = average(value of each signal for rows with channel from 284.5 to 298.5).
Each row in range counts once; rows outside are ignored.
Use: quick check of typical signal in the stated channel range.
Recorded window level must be 2.02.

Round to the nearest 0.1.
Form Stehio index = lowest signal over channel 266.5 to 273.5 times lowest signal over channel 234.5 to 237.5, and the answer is 6.1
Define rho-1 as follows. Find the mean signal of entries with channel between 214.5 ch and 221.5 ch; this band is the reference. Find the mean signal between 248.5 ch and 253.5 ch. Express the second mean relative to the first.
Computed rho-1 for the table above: 0.90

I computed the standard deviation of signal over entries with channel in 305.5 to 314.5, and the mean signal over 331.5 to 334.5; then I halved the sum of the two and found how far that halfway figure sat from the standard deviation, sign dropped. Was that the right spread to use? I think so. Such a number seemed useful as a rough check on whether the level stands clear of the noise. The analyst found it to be 1.05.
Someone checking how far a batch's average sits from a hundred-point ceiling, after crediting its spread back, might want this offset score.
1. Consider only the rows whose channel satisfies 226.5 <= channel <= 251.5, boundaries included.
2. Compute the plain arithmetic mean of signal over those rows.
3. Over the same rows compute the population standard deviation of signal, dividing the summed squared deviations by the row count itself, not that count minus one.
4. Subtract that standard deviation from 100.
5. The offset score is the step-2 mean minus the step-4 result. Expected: -97.9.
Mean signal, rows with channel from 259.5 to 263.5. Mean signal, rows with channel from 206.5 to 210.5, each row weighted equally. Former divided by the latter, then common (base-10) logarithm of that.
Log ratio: 0.18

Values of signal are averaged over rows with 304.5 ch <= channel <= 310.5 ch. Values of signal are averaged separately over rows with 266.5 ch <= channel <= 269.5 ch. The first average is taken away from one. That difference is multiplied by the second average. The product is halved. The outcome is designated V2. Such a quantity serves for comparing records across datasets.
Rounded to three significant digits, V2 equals -1.35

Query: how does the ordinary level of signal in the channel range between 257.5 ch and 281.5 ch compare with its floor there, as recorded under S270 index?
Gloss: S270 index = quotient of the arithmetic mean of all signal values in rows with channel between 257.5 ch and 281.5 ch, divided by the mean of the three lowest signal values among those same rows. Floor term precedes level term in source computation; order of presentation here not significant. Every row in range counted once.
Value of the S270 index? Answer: 1.22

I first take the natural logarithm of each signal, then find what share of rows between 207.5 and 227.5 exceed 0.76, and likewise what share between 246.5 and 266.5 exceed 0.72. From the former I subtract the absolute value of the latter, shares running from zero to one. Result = -0.5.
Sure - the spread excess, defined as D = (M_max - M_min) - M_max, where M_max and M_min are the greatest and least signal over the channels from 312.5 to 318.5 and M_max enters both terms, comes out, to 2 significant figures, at -1.9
